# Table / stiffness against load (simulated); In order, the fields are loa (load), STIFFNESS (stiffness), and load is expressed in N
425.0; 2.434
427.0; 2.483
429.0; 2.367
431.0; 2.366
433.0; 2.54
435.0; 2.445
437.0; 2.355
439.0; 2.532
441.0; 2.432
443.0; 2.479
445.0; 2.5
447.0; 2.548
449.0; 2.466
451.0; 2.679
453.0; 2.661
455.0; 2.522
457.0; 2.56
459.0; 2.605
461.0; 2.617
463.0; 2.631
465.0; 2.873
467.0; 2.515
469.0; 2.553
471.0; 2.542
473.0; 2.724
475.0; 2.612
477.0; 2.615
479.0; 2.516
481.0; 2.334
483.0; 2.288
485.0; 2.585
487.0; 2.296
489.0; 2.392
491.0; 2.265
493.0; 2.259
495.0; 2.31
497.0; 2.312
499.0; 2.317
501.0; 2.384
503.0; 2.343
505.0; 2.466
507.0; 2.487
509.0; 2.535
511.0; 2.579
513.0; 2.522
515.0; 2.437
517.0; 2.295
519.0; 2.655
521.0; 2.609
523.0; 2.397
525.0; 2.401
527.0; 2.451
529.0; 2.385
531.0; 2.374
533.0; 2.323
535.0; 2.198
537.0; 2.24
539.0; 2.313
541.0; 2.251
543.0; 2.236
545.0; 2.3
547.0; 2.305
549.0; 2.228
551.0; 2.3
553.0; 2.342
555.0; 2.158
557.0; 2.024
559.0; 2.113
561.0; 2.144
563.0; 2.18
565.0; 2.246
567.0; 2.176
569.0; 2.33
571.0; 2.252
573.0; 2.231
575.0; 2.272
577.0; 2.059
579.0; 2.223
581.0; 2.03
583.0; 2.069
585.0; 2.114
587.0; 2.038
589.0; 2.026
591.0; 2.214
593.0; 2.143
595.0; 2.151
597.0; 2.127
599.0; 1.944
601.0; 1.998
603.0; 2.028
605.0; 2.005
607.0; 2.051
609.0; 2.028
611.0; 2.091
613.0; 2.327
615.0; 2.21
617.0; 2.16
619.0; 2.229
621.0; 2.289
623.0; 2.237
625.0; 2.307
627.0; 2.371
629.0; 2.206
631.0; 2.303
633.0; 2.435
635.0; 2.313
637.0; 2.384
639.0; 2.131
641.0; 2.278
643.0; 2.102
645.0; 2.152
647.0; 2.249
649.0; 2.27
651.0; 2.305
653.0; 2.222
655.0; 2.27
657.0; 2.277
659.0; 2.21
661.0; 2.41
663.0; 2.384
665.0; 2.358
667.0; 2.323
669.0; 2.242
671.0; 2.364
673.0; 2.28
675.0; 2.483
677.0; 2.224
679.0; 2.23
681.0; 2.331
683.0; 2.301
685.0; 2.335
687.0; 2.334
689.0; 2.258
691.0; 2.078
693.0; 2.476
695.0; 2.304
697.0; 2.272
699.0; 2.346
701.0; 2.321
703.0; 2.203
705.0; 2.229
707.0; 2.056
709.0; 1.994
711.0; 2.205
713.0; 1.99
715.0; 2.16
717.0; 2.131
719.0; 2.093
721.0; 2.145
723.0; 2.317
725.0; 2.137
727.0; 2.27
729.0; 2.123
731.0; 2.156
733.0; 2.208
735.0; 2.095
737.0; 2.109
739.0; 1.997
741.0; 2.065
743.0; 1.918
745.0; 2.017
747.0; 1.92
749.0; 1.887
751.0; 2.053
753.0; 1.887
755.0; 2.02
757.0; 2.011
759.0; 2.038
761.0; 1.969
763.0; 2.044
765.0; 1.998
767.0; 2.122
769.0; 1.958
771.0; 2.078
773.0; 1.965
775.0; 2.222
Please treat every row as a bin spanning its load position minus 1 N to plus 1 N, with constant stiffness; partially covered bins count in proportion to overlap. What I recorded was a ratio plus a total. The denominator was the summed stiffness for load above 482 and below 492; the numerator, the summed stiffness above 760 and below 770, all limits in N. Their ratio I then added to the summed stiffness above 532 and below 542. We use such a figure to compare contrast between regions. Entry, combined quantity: 12.2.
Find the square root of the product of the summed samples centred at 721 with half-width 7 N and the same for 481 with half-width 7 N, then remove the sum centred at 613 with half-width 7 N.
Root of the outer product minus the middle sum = 1.1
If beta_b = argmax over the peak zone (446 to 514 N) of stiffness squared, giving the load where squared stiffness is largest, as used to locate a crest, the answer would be 465.0 N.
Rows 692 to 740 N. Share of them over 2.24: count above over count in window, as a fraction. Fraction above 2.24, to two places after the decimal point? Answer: 0.29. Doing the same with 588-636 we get 0.29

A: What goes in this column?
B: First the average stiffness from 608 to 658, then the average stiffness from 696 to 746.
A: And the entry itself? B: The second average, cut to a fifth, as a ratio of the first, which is 0.191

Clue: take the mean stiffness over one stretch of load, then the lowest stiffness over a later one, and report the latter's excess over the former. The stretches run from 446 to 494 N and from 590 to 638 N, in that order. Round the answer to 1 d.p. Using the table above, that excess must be -0.6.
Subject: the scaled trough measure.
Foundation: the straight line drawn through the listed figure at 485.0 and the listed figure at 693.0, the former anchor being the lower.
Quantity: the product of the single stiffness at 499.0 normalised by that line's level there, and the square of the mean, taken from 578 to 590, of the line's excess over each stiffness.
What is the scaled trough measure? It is 0.18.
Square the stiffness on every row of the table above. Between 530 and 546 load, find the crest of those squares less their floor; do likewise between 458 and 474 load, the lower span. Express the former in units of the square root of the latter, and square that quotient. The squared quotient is 0.3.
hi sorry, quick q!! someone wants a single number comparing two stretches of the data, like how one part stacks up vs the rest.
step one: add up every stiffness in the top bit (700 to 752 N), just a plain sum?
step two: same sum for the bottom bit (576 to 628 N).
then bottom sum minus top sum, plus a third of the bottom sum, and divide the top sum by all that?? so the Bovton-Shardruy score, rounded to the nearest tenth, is 2.9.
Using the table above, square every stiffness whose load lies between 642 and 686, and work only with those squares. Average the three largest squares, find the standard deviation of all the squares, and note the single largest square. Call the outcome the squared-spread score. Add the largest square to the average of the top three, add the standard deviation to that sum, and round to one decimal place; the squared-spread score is 12.4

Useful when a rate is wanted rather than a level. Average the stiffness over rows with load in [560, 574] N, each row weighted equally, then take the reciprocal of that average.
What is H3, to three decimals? 0.450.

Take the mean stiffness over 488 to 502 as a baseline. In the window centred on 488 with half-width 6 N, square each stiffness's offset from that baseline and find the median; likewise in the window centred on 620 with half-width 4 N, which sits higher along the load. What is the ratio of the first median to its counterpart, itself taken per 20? 0.022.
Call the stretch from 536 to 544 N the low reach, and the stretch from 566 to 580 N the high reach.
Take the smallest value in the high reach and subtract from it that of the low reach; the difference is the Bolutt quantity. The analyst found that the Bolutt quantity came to -0.18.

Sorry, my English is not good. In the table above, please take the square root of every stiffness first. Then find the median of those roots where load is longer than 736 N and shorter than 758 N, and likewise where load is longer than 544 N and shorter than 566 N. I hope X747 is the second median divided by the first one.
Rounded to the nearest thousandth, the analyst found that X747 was 1.053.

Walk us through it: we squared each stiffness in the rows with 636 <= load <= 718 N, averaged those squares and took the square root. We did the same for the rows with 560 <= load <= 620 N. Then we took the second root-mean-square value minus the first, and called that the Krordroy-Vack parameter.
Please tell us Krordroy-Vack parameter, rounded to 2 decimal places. -0.12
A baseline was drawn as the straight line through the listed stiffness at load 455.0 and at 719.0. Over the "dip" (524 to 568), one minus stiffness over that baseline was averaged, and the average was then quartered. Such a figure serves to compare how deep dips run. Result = 0.012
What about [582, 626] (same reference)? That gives 0.017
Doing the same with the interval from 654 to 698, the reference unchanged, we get -0.017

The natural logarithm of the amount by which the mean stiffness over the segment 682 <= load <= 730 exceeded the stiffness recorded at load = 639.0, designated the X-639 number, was -2.5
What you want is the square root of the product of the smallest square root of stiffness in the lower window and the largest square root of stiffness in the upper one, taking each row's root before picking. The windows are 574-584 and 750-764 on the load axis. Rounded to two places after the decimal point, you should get 1.43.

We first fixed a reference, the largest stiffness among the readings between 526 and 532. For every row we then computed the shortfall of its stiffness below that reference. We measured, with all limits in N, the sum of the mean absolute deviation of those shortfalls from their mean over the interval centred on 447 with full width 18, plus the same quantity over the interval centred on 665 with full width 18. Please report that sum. 0.120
